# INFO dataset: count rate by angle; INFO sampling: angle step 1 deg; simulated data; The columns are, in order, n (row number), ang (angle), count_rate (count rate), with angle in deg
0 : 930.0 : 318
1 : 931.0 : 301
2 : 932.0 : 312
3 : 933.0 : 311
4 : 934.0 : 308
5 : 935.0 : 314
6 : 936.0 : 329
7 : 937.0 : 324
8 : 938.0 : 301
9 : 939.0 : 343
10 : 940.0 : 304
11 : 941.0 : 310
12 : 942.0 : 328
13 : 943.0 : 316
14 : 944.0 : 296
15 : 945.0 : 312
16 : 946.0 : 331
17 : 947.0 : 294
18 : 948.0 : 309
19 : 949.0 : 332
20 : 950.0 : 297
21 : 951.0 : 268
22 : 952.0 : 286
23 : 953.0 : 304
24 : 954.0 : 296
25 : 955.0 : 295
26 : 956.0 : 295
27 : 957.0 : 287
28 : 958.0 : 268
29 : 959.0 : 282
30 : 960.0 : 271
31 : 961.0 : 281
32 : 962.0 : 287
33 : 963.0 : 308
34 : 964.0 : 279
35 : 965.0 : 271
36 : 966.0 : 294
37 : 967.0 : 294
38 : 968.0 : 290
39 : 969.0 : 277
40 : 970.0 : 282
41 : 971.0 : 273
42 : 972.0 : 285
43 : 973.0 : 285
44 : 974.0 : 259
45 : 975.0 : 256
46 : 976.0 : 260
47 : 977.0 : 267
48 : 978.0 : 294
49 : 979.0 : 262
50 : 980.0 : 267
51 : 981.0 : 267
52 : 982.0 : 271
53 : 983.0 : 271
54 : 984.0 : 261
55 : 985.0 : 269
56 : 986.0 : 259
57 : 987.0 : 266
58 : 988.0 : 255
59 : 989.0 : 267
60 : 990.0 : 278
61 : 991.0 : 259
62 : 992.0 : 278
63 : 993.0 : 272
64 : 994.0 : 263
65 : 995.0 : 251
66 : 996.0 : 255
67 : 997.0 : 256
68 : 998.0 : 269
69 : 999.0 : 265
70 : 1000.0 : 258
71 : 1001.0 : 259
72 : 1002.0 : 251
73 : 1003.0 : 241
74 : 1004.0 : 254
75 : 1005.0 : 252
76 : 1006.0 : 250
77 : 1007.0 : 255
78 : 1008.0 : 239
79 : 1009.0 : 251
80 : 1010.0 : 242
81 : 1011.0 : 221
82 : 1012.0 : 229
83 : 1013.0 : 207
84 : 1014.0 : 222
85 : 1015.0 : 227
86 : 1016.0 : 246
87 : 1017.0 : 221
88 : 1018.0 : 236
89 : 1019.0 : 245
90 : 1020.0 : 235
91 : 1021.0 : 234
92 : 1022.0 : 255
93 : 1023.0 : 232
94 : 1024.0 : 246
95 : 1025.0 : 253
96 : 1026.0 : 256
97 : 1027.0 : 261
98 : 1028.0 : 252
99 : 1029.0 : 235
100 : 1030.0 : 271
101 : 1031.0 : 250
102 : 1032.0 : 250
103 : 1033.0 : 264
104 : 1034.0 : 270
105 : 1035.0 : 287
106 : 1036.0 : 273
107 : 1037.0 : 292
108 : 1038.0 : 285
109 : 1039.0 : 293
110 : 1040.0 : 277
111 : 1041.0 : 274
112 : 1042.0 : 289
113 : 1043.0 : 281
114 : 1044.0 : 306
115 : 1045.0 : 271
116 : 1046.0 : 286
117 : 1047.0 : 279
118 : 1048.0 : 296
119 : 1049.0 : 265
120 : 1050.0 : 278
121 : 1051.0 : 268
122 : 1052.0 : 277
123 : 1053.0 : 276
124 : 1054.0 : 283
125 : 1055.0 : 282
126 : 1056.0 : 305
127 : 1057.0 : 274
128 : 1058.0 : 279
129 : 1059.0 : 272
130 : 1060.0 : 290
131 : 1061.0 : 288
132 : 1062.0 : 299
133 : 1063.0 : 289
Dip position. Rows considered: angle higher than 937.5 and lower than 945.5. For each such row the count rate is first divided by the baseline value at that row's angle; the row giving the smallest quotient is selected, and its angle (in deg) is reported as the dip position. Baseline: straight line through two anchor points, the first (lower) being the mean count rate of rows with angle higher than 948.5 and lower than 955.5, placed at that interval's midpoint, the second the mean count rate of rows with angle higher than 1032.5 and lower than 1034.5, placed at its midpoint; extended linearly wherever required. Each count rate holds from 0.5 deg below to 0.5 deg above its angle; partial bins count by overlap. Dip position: 944.0 deg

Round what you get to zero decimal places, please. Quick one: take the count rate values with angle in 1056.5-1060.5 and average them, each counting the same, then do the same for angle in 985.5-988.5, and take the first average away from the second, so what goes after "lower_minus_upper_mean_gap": -19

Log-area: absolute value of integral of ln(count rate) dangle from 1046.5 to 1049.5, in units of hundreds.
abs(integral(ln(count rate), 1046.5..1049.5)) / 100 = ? 0.169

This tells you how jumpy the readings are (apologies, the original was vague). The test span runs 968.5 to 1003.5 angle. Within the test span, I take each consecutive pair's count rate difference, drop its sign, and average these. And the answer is 9.3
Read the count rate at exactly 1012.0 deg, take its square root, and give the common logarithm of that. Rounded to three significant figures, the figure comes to 1.18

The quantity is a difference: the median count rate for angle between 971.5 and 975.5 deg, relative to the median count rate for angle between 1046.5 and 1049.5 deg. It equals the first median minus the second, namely -7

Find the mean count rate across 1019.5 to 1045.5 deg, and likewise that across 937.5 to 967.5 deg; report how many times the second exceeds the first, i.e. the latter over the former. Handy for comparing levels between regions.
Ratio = 1.12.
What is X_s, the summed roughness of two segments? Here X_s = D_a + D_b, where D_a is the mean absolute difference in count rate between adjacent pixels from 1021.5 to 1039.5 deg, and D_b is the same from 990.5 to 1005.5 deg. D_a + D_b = 21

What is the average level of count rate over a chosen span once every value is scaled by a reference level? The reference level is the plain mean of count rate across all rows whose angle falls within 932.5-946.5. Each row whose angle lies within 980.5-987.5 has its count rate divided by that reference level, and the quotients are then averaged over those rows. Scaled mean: 0.84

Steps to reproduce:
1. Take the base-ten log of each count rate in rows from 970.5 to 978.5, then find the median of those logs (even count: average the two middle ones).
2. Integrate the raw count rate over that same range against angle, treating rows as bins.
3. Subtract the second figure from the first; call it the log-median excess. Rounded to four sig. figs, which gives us -2177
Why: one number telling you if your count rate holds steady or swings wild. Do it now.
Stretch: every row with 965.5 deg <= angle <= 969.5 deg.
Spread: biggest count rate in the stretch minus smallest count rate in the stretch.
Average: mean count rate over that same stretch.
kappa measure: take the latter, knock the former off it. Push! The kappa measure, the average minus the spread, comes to 272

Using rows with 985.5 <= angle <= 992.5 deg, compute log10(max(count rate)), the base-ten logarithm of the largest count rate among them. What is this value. 2.44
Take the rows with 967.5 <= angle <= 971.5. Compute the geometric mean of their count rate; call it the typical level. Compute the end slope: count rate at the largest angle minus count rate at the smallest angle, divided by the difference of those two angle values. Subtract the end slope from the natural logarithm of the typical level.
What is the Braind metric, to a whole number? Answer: 11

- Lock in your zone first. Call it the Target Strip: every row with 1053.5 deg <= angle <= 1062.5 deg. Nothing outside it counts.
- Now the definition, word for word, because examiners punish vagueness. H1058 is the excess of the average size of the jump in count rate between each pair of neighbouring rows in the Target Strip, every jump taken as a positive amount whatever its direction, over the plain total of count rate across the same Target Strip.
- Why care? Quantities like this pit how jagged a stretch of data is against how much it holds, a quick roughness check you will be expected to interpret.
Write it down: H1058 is -2560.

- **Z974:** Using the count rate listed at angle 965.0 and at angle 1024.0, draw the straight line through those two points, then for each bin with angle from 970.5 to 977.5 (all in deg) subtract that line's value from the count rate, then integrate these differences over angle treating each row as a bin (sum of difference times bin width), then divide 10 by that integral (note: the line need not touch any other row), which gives 0.68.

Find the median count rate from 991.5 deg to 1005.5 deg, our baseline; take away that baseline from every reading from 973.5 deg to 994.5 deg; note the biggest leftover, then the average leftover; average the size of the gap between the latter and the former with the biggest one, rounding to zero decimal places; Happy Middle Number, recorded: 32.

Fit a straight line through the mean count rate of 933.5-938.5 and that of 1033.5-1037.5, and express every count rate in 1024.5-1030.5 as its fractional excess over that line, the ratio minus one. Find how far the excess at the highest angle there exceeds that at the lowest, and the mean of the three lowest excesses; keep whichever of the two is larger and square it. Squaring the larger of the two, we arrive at 0.005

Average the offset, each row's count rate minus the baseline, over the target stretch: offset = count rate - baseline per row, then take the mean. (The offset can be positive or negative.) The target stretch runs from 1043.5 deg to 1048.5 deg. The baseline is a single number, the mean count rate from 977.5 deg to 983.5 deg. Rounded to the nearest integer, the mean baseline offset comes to 16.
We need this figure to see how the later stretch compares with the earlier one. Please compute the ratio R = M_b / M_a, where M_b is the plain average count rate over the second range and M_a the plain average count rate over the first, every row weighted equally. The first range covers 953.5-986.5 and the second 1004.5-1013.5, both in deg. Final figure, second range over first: 0.86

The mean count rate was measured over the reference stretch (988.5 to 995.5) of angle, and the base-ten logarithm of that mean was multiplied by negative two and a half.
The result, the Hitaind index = -6.07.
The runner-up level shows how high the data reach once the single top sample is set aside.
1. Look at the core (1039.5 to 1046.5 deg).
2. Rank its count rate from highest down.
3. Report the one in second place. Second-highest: 289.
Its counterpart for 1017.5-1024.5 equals 246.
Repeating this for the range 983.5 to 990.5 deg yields 269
